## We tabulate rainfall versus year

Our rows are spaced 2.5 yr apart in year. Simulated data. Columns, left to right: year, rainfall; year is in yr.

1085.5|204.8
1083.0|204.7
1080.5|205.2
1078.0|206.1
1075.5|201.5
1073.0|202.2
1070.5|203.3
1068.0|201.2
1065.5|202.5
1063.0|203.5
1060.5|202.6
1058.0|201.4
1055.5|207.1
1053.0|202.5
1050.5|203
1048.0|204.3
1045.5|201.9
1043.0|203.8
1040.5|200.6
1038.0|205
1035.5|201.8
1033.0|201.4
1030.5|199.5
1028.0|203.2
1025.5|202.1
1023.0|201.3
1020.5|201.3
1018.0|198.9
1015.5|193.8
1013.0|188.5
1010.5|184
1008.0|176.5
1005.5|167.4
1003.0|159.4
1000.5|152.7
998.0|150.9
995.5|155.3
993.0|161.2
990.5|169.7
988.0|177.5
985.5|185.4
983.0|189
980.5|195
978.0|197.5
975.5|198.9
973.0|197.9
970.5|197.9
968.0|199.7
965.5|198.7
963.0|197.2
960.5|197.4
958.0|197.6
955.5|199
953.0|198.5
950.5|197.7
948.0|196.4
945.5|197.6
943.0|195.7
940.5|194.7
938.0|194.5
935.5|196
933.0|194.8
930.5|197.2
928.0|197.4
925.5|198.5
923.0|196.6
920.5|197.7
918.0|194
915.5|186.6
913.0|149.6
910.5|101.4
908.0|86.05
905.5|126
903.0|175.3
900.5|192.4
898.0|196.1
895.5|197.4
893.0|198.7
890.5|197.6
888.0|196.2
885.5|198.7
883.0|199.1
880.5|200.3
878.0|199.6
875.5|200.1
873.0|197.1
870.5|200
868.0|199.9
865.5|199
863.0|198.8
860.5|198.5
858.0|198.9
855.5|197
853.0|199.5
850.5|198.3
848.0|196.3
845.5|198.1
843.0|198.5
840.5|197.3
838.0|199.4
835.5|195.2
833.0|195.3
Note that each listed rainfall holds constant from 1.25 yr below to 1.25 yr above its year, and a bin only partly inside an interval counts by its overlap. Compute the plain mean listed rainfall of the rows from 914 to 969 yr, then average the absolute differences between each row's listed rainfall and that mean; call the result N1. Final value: 1.8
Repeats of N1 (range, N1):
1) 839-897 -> 1.0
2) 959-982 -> 0.9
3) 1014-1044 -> 1.9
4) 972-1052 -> 14.5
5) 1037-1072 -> 1.2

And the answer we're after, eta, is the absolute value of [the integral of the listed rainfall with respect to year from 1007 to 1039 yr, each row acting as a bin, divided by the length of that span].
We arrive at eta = 197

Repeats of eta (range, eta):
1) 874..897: 199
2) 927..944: 196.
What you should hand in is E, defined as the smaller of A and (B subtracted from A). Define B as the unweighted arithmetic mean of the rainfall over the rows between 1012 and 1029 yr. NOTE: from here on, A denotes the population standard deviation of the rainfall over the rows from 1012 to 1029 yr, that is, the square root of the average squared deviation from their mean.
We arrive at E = -193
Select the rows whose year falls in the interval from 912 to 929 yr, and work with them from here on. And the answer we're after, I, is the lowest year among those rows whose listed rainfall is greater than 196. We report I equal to 920.5 yr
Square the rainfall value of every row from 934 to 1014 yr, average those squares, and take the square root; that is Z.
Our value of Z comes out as 187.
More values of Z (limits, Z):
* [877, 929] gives 183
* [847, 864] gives 198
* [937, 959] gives 197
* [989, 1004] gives 158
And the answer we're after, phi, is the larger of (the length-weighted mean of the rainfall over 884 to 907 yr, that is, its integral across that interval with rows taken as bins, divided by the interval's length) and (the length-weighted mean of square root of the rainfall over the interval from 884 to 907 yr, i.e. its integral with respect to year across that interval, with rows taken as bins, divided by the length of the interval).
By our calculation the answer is 186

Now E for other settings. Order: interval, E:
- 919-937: -196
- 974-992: -178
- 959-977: -197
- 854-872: -198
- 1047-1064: -202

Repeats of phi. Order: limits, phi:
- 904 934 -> 169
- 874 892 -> 199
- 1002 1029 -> 189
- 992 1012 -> 164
